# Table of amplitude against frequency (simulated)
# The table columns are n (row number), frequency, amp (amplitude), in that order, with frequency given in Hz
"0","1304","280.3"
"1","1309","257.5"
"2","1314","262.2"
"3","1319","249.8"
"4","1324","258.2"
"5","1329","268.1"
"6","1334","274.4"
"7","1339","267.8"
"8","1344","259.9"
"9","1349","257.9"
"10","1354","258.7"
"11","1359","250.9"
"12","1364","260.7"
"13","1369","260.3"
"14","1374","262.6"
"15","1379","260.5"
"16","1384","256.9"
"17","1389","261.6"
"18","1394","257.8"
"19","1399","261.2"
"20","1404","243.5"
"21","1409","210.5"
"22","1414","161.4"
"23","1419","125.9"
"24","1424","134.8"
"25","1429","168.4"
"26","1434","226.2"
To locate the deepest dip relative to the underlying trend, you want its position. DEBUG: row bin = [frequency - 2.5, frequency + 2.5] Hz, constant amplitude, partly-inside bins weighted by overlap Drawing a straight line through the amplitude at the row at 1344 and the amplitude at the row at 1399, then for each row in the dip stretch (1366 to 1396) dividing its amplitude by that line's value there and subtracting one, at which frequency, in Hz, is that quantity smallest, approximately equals 1384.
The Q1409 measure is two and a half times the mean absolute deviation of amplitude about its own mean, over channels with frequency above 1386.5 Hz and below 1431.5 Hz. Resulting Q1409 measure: 123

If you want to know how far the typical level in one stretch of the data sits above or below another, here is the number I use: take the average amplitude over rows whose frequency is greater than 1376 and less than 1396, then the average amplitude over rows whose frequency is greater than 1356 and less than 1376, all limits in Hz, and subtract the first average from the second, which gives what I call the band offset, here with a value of -1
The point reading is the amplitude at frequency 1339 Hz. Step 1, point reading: 267.8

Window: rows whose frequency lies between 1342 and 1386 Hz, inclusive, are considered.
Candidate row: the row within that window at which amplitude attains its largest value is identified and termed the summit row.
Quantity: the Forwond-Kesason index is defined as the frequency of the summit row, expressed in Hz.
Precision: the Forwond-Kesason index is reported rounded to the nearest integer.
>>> 1374 Hz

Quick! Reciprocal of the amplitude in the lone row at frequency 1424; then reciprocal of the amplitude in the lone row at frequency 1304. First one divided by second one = 2.1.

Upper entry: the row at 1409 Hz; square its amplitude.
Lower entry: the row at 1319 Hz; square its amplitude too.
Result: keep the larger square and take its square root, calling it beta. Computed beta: 250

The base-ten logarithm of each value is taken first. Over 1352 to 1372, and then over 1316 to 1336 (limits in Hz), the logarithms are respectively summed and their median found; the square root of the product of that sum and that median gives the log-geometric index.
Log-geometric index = 4.83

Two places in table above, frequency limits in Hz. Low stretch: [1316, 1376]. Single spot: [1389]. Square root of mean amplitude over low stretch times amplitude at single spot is 261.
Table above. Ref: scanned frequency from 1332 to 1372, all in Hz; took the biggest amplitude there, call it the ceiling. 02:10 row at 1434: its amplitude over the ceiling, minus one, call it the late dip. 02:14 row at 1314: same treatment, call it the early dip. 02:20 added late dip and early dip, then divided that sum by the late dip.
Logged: 1.3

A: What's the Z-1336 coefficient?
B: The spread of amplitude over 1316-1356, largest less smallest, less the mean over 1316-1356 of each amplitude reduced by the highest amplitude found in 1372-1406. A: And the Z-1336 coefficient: 25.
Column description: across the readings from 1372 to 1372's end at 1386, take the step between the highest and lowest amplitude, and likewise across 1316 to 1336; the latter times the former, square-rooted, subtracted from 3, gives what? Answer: -8.8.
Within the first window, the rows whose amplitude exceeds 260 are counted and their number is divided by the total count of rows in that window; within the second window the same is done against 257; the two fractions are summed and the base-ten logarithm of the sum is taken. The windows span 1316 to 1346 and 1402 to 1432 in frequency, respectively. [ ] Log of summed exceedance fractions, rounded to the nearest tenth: -0.3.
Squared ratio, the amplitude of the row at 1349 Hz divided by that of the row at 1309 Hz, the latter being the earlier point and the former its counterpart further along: 1.0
